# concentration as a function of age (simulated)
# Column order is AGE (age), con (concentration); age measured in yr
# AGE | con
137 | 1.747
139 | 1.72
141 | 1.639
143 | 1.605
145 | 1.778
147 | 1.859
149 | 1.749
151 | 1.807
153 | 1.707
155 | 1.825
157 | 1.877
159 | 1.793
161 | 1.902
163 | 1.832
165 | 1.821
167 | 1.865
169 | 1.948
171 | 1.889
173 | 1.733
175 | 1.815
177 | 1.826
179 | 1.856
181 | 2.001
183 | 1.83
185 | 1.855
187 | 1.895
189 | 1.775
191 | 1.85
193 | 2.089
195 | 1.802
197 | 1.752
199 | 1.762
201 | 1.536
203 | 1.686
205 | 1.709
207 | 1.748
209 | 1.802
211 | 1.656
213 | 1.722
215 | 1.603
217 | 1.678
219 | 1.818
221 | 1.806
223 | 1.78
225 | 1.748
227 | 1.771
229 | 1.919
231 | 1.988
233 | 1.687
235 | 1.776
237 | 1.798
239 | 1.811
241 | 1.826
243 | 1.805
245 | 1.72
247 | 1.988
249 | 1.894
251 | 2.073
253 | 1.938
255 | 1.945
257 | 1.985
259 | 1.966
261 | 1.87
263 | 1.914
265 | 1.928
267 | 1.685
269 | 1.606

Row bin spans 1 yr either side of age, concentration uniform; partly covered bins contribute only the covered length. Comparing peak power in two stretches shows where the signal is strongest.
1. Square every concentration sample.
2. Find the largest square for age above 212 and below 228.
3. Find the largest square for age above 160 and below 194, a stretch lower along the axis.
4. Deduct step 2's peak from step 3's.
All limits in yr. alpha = 1.1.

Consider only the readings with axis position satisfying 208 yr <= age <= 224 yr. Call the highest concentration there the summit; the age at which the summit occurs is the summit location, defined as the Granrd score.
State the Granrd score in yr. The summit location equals 219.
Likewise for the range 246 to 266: 251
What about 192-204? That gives 193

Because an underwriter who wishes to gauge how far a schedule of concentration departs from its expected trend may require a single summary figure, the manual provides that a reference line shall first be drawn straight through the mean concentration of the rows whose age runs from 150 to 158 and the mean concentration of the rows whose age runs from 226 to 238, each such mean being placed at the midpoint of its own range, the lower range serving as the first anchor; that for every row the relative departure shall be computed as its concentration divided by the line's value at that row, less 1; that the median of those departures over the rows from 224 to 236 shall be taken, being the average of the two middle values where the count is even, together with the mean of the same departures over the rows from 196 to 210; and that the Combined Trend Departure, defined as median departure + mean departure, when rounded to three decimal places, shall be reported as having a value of -0.084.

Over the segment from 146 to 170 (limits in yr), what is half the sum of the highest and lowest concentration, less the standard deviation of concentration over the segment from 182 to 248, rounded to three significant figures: 1.72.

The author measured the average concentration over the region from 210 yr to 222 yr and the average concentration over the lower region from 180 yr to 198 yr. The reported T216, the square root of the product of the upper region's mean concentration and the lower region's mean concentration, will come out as 1.79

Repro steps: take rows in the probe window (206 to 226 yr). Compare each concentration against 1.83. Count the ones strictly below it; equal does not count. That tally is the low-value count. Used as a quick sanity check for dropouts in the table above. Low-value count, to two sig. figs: 10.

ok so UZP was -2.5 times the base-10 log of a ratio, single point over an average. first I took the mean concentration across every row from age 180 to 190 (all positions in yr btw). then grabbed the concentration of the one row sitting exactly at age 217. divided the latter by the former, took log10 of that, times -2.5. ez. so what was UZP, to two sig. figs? 0.12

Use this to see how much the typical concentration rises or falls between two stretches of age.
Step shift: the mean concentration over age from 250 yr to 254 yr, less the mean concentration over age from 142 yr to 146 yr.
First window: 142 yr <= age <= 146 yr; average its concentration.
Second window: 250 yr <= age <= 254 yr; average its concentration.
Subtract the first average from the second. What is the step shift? 0.31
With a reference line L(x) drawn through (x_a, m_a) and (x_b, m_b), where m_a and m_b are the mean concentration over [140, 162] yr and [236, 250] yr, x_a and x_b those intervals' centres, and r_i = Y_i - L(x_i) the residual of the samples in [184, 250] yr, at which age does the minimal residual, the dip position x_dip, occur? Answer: 201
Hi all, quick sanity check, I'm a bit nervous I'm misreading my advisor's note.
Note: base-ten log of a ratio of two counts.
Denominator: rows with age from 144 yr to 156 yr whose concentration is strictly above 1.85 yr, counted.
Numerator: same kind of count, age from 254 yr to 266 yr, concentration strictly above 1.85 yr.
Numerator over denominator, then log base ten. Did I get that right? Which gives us 0.8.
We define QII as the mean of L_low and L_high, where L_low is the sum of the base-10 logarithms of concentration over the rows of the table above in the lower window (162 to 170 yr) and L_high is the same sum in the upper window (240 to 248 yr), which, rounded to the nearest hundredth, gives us 1.07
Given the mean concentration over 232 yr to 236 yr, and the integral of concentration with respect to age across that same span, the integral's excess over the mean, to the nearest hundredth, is 5.19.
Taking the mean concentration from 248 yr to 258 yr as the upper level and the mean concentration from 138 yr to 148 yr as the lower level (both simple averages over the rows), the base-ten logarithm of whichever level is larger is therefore 0.294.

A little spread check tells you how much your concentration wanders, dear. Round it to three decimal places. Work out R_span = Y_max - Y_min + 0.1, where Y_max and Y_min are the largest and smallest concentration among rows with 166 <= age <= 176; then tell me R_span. 0.315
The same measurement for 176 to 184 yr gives 0.275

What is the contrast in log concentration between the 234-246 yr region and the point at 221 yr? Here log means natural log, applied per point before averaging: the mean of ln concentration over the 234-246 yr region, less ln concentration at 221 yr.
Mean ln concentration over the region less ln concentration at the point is -0.01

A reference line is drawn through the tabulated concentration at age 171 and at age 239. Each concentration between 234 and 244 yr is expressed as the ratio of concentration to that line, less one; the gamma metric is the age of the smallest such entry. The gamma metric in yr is 235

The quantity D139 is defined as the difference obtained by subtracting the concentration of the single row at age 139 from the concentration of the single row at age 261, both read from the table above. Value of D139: 0.15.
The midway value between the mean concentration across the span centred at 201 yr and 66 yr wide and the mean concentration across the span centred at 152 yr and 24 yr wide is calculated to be 1.79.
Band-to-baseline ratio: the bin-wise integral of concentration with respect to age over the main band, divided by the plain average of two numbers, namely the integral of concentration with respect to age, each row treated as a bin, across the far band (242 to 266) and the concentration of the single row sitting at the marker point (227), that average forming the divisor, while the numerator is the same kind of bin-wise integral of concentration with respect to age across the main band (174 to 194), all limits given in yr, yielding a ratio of 1.6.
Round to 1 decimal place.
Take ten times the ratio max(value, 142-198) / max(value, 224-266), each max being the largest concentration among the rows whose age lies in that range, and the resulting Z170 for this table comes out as 10.1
